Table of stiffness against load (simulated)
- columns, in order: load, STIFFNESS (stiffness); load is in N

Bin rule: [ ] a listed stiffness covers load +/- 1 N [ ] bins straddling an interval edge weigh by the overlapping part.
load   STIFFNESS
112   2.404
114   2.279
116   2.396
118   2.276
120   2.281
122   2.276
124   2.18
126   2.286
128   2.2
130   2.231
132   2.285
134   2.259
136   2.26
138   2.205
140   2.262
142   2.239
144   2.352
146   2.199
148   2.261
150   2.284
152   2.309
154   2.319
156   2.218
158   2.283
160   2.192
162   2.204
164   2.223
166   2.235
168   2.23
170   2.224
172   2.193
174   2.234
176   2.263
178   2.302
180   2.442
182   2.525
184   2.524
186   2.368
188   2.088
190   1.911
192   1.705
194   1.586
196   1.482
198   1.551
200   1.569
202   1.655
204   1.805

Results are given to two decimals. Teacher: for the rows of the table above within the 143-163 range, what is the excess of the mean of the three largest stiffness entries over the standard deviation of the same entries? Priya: 2.27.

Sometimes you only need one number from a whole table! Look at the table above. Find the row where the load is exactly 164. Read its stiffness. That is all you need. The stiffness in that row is 2.223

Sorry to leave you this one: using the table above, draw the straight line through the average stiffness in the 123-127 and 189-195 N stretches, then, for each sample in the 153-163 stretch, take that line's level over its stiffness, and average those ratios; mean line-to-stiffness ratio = 0.886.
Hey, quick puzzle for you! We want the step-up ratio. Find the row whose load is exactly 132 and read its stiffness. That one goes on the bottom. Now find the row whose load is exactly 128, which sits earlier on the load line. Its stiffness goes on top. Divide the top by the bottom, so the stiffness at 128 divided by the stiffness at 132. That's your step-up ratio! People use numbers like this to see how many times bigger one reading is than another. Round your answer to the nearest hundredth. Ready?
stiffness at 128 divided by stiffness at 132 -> 0.96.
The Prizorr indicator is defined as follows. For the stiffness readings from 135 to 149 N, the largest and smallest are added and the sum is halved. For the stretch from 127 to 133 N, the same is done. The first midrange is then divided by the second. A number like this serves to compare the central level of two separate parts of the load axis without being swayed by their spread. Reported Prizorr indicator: 1.01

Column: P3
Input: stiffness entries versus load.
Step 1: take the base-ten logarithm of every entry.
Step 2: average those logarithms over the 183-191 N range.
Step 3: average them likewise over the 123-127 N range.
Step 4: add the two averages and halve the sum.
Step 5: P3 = 0.347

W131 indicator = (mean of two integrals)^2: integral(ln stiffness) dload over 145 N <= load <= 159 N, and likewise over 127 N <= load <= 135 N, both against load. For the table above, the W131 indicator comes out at 80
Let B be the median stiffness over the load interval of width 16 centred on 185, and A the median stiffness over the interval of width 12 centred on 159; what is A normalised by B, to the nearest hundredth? 0.95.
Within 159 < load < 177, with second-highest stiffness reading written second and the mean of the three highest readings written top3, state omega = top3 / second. 1.00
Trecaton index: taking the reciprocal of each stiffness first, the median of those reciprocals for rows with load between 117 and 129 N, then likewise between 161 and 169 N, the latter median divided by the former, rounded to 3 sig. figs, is 1.02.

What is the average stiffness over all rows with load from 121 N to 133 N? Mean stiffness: 2.24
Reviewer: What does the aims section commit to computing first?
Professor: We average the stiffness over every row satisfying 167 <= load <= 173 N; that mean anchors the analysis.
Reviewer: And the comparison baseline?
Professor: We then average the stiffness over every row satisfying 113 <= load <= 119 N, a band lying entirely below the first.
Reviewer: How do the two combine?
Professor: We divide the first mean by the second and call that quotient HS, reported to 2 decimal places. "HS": 0.96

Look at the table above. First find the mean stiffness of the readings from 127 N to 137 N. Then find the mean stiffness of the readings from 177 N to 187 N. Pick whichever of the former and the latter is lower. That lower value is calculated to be 2.247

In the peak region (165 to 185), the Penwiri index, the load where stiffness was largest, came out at 182 N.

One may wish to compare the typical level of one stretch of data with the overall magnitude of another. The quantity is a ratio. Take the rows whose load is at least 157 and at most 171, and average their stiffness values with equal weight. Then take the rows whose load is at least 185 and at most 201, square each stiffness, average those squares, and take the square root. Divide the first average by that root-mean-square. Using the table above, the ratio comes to 1.23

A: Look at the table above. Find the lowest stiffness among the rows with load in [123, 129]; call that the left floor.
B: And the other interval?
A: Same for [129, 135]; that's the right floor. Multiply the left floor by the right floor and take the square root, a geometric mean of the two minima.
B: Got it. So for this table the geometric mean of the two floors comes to 2.21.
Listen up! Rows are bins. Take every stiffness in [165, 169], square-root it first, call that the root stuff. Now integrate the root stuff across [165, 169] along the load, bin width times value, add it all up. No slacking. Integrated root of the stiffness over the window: 5.98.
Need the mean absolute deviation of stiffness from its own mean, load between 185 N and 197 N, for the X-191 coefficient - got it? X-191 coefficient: 0.266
